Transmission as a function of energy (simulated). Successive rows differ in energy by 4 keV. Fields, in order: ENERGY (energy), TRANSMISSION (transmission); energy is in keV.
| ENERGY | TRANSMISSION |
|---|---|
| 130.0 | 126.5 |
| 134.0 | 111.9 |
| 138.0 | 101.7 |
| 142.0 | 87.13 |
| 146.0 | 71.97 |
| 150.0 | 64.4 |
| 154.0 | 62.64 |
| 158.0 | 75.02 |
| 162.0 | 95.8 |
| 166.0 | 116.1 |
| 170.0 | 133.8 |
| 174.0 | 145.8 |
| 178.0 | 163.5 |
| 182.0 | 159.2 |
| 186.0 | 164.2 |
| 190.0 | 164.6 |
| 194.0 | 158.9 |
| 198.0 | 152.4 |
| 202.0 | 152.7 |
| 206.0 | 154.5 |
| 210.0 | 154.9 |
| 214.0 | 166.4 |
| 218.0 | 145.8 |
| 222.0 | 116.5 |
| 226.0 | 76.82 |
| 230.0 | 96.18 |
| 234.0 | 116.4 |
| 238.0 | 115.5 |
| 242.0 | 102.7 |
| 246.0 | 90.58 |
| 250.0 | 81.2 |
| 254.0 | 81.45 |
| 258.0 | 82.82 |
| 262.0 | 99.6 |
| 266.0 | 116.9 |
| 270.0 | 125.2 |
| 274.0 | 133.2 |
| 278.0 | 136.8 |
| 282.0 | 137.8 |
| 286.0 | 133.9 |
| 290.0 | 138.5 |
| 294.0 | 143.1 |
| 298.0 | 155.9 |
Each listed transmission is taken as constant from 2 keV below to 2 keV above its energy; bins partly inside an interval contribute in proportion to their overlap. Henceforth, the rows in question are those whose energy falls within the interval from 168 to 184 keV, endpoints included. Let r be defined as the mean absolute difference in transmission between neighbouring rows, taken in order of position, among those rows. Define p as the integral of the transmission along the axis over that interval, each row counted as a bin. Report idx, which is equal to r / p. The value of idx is 0.0047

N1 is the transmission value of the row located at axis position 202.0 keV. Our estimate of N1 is 152.7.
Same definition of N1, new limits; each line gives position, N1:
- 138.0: 101.7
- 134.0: 111.9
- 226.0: 76.82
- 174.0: 145.8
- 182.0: 159.2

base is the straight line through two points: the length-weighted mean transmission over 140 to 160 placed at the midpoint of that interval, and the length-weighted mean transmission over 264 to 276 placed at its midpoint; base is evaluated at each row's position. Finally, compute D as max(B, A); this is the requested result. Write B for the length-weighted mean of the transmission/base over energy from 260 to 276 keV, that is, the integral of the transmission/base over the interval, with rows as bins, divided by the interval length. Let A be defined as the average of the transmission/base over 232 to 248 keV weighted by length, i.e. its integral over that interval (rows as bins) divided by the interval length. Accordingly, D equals 0.95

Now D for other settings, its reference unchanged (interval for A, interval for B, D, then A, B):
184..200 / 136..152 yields 1.77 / 1.8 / 1.18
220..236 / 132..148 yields 1.38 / 1.0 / 1.38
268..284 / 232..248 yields 1.04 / 1.0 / 0.95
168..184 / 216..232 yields 1.80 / 1.8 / 1.04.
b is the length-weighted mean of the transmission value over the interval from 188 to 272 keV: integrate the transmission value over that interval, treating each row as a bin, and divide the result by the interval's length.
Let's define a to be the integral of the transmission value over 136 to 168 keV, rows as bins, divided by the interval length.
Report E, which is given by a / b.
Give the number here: 0.7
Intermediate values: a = 84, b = 122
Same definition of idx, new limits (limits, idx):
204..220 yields 0.0044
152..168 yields 0.0127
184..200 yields 0.0016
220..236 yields 0.0163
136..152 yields 0.0096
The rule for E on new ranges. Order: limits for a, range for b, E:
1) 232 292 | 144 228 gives 0.9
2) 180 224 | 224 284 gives 1.4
